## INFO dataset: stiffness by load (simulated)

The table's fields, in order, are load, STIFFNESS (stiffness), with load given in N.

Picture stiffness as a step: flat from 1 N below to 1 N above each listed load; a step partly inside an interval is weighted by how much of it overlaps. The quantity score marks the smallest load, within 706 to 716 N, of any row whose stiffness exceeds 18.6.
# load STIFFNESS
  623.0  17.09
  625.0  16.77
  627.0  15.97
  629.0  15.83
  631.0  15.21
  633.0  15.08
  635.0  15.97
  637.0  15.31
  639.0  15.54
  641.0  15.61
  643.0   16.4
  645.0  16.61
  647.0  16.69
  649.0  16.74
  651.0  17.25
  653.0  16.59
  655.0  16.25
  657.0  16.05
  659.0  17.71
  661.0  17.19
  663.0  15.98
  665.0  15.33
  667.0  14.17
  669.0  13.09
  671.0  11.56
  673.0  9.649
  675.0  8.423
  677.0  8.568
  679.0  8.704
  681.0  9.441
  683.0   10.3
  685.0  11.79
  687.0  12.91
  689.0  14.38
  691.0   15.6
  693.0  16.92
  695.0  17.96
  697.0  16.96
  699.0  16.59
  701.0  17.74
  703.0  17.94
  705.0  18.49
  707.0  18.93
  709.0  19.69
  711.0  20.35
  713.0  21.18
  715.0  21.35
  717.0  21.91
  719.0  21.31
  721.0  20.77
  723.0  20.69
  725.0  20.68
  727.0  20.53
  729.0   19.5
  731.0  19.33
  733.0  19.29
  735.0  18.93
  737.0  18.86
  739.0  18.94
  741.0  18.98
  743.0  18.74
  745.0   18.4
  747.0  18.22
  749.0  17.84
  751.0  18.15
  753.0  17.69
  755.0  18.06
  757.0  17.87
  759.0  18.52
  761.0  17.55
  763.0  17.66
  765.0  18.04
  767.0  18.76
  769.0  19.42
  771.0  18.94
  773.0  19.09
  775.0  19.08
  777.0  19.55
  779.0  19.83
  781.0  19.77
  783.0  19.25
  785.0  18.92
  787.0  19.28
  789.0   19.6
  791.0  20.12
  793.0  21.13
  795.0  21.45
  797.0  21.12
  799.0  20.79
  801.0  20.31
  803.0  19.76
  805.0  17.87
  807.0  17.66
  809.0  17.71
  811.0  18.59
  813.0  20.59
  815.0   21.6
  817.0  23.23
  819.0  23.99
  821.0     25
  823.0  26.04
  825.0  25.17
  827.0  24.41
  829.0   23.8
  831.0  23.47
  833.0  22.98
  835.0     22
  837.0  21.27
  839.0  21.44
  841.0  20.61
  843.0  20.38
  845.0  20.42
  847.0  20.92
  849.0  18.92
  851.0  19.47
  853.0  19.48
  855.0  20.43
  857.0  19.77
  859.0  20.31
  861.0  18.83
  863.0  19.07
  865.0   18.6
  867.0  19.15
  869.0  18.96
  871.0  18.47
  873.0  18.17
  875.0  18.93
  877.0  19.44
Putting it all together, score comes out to 707.0 N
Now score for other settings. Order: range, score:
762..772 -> 767.0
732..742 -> 733.0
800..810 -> 801.0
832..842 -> 833.0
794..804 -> 795.0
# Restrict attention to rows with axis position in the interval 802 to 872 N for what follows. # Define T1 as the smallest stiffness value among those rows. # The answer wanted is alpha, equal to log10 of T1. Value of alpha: 1.25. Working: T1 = 17.66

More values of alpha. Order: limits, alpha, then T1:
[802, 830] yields 1.25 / 17.66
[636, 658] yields 1.18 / 15.31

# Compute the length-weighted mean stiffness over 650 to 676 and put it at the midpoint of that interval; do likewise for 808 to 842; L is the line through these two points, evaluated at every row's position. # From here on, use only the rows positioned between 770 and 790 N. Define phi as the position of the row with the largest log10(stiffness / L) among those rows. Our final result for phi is 779.0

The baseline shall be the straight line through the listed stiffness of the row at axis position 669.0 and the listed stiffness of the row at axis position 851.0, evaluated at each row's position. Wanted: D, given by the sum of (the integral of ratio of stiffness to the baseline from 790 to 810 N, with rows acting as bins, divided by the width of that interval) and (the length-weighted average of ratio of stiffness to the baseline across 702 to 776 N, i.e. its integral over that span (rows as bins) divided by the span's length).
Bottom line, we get 2.36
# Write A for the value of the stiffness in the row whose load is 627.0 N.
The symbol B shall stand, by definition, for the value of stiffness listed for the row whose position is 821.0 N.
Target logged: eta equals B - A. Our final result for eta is 9.0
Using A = 15.97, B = 25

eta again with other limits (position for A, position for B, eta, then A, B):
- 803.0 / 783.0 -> -0.5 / 19.76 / 19.25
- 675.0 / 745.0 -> 10.0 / 8.423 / 18.4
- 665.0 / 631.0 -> -0.1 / 15.33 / 15.21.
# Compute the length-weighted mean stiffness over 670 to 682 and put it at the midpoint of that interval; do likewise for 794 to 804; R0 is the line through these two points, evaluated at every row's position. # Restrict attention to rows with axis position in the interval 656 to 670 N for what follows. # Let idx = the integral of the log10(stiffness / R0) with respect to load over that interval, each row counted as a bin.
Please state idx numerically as 3.9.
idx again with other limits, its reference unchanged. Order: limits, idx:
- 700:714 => 2.7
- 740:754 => 0.8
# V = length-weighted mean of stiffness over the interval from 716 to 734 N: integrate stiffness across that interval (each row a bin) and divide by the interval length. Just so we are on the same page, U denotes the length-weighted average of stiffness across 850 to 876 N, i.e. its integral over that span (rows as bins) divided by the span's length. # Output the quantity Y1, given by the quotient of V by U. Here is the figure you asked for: 1.06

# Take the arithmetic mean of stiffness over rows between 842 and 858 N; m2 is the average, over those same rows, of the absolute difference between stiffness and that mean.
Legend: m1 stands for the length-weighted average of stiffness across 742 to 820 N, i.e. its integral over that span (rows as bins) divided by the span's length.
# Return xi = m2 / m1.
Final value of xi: 0.03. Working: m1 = 19.3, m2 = 0.6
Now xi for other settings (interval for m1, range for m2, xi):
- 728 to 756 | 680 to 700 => 0.14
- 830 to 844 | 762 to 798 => 0.03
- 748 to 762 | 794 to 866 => 0.10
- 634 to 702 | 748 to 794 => 0.05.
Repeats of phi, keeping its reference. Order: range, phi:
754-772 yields 769.0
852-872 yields 855.0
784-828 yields 823.0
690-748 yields 717.0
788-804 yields 795.0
